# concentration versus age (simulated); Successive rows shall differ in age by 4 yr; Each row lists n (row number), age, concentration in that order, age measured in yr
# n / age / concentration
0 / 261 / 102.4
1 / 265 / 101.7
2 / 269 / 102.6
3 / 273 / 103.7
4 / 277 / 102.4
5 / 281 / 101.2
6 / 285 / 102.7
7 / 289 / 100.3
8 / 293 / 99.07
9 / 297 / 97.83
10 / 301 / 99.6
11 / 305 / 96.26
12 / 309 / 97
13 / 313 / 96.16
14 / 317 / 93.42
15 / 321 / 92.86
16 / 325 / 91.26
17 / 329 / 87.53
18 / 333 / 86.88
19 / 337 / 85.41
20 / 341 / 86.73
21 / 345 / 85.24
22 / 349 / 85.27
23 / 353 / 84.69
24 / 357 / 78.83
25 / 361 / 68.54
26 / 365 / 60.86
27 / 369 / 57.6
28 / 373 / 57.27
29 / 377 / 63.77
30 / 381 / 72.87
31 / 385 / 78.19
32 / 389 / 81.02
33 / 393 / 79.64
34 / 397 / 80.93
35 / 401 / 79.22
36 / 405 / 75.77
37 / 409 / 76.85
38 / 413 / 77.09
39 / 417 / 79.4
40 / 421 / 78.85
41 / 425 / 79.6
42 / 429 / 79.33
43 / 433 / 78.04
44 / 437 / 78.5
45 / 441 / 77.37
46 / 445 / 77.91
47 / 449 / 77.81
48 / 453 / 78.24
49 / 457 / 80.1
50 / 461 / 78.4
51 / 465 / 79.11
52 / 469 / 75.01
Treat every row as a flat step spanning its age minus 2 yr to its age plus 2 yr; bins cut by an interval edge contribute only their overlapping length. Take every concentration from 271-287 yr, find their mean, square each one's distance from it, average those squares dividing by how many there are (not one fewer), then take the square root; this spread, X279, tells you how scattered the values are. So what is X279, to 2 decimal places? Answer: 0.89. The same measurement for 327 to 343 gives 0.77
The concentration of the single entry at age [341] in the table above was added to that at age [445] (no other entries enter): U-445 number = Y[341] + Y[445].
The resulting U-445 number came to 165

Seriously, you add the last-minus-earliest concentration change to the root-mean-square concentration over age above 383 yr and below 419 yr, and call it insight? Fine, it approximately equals 80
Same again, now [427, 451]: 77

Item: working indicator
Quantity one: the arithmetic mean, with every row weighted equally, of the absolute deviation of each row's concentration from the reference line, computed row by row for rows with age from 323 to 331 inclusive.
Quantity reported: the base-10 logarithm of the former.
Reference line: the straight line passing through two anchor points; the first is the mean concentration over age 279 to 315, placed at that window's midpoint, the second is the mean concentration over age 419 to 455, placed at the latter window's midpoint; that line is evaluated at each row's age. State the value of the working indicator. 0.71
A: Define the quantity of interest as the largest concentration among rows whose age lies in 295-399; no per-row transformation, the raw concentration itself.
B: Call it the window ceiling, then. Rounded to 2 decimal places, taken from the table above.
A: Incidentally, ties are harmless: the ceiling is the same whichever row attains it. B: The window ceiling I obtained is 99.60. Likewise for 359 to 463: 81.02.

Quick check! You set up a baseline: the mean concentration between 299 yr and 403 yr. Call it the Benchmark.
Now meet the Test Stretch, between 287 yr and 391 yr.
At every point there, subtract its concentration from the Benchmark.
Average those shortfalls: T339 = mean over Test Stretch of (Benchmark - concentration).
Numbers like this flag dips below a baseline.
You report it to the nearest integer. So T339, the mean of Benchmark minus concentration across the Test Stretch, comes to -2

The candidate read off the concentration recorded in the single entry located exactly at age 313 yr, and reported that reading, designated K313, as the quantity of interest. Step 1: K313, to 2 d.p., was 96.16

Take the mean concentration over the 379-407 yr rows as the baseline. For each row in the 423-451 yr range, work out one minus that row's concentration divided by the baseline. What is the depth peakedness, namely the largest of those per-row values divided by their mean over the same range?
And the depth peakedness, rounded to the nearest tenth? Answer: -6.6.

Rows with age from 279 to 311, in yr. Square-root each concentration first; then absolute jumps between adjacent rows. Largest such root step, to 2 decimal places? 0.17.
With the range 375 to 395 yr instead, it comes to 0.55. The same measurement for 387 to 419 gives 0.20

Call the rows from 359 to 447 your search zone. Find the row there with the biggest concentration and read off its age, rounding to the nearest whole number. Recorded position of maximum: 389 yr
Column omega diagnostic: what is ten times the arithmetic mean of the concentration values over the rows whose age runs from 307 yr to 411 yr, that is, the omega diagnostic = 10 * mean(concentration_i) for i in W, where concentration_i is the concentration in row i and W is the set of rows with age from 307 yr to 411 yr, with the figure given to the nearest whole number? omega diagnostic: 801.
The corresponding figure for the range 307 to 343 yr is 908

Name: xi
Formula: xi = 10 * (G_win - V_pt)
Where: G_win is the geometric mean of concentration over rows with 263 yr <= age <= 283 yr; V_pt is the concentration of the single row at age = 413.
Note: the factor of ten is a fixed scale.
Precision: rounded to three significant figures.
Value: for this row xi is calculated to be 252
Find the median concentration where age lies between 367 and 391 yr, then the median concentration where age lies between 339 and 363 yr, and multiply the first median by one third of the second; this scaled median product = 1935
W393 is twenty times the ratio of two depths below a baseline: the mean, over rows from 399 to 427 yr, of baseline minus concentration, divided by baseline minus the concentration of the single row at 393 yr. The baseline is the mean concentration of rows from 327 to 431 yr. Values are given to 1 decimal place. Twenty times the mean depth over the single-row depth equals 7.4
